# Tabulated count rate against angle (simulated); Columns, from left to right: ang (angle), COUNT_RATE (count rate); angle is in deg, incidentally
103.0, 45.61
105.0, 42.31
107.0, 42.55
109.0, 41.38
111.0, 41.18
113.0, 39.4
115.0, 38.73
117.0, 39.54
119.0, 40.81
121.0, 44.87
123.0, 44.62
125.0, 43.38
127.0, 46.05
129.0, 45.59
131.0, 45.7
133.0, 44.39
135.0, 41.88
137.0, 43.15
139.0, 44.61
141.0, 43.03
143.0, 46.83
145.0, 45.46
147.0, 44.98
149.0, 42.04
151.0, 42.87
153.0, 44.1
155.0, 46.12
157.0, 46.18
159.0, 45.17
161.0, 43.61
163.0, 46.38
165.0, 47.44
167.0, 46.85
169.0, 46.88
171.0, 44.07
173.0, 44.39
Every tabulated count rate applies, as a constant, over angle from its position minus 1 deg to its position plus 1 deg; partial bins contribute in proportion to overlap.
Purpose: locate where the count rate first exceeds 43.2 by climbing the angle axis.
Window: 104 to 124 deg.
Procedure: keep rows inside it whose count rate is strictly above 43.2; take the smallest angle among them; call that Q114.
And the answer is 121.0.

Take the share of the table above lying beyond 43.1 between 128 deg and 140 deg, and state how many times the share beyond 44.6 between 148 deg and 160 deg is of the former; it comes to 0.60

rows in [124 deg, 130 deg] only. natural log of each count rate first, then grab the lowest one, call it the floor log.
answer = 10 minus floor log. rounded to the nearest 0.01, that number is 6.23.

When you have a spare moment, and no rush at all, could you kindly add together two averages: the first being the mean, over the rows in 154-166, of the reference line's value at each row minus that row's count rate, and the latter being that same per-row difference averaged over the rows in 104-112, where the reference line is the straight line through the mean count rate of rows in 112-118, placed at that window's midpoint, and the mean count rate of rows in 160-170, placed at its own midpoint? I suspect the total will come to -3.9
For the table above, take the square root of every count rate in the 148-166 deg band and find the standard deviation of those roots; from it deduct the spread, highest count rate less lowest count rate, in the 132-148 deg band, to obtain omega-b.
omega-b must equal -4.8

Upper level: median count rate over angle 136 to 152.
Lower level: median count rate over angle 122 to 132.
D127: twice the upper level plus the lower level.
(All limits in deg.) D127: 133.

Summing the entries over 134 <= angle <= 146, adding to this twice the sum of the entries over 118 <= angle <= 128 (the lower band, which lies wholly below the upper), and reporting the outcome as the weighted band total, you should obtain 704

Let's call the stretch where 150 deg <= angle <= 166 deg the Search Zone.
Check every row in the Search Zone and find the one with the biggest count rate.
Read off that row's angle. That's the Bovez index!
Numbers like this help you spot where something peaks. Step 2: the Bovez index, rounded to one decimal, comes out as 165.0 deg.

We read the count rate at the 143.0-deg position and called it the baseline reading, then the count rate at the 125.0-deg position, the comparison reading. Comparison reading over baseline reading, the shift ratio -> 0.93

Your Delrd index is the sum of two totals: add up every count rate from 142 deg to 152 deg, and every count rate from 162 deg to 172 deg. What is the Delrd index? 454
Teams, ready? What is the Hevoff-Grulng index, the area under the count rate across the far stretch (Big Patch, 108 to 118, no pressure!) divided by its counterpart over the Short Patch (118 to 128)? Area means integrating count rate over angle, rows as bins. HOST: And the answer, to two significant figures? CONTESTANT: 0.91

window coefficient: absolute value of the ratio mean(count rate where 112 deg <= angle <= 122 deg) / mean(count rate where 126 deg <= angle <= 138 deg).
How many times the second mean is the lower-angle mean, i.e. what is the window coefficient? 0.91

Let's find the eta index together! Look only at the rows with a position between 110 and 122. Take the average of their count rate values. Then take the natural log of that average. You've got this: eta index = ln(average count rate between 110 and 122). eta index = 3.708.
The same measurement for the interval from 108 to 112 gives 3.720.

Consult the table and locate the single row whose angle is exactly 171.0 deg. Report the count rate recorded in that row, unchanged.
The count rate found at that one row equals 44.07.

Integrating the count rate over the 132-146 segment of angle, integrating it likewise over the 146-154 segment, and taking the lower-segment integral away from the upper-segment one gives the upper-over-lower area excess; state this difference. -271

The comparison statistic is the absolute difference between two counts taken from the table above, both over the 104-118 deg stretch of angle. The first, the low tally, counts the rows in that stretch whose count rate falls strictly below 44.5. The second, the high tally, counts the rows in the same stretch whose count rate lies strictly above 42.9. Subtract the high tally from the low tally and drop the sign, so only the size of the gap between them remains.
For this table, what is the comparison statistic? 7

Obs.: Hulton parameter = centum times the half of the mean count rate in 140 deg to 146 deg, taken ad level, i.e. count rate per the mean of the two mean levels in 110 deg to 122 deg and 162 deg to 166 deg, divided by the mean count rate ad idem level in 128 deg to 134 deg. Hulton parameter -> 49.9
